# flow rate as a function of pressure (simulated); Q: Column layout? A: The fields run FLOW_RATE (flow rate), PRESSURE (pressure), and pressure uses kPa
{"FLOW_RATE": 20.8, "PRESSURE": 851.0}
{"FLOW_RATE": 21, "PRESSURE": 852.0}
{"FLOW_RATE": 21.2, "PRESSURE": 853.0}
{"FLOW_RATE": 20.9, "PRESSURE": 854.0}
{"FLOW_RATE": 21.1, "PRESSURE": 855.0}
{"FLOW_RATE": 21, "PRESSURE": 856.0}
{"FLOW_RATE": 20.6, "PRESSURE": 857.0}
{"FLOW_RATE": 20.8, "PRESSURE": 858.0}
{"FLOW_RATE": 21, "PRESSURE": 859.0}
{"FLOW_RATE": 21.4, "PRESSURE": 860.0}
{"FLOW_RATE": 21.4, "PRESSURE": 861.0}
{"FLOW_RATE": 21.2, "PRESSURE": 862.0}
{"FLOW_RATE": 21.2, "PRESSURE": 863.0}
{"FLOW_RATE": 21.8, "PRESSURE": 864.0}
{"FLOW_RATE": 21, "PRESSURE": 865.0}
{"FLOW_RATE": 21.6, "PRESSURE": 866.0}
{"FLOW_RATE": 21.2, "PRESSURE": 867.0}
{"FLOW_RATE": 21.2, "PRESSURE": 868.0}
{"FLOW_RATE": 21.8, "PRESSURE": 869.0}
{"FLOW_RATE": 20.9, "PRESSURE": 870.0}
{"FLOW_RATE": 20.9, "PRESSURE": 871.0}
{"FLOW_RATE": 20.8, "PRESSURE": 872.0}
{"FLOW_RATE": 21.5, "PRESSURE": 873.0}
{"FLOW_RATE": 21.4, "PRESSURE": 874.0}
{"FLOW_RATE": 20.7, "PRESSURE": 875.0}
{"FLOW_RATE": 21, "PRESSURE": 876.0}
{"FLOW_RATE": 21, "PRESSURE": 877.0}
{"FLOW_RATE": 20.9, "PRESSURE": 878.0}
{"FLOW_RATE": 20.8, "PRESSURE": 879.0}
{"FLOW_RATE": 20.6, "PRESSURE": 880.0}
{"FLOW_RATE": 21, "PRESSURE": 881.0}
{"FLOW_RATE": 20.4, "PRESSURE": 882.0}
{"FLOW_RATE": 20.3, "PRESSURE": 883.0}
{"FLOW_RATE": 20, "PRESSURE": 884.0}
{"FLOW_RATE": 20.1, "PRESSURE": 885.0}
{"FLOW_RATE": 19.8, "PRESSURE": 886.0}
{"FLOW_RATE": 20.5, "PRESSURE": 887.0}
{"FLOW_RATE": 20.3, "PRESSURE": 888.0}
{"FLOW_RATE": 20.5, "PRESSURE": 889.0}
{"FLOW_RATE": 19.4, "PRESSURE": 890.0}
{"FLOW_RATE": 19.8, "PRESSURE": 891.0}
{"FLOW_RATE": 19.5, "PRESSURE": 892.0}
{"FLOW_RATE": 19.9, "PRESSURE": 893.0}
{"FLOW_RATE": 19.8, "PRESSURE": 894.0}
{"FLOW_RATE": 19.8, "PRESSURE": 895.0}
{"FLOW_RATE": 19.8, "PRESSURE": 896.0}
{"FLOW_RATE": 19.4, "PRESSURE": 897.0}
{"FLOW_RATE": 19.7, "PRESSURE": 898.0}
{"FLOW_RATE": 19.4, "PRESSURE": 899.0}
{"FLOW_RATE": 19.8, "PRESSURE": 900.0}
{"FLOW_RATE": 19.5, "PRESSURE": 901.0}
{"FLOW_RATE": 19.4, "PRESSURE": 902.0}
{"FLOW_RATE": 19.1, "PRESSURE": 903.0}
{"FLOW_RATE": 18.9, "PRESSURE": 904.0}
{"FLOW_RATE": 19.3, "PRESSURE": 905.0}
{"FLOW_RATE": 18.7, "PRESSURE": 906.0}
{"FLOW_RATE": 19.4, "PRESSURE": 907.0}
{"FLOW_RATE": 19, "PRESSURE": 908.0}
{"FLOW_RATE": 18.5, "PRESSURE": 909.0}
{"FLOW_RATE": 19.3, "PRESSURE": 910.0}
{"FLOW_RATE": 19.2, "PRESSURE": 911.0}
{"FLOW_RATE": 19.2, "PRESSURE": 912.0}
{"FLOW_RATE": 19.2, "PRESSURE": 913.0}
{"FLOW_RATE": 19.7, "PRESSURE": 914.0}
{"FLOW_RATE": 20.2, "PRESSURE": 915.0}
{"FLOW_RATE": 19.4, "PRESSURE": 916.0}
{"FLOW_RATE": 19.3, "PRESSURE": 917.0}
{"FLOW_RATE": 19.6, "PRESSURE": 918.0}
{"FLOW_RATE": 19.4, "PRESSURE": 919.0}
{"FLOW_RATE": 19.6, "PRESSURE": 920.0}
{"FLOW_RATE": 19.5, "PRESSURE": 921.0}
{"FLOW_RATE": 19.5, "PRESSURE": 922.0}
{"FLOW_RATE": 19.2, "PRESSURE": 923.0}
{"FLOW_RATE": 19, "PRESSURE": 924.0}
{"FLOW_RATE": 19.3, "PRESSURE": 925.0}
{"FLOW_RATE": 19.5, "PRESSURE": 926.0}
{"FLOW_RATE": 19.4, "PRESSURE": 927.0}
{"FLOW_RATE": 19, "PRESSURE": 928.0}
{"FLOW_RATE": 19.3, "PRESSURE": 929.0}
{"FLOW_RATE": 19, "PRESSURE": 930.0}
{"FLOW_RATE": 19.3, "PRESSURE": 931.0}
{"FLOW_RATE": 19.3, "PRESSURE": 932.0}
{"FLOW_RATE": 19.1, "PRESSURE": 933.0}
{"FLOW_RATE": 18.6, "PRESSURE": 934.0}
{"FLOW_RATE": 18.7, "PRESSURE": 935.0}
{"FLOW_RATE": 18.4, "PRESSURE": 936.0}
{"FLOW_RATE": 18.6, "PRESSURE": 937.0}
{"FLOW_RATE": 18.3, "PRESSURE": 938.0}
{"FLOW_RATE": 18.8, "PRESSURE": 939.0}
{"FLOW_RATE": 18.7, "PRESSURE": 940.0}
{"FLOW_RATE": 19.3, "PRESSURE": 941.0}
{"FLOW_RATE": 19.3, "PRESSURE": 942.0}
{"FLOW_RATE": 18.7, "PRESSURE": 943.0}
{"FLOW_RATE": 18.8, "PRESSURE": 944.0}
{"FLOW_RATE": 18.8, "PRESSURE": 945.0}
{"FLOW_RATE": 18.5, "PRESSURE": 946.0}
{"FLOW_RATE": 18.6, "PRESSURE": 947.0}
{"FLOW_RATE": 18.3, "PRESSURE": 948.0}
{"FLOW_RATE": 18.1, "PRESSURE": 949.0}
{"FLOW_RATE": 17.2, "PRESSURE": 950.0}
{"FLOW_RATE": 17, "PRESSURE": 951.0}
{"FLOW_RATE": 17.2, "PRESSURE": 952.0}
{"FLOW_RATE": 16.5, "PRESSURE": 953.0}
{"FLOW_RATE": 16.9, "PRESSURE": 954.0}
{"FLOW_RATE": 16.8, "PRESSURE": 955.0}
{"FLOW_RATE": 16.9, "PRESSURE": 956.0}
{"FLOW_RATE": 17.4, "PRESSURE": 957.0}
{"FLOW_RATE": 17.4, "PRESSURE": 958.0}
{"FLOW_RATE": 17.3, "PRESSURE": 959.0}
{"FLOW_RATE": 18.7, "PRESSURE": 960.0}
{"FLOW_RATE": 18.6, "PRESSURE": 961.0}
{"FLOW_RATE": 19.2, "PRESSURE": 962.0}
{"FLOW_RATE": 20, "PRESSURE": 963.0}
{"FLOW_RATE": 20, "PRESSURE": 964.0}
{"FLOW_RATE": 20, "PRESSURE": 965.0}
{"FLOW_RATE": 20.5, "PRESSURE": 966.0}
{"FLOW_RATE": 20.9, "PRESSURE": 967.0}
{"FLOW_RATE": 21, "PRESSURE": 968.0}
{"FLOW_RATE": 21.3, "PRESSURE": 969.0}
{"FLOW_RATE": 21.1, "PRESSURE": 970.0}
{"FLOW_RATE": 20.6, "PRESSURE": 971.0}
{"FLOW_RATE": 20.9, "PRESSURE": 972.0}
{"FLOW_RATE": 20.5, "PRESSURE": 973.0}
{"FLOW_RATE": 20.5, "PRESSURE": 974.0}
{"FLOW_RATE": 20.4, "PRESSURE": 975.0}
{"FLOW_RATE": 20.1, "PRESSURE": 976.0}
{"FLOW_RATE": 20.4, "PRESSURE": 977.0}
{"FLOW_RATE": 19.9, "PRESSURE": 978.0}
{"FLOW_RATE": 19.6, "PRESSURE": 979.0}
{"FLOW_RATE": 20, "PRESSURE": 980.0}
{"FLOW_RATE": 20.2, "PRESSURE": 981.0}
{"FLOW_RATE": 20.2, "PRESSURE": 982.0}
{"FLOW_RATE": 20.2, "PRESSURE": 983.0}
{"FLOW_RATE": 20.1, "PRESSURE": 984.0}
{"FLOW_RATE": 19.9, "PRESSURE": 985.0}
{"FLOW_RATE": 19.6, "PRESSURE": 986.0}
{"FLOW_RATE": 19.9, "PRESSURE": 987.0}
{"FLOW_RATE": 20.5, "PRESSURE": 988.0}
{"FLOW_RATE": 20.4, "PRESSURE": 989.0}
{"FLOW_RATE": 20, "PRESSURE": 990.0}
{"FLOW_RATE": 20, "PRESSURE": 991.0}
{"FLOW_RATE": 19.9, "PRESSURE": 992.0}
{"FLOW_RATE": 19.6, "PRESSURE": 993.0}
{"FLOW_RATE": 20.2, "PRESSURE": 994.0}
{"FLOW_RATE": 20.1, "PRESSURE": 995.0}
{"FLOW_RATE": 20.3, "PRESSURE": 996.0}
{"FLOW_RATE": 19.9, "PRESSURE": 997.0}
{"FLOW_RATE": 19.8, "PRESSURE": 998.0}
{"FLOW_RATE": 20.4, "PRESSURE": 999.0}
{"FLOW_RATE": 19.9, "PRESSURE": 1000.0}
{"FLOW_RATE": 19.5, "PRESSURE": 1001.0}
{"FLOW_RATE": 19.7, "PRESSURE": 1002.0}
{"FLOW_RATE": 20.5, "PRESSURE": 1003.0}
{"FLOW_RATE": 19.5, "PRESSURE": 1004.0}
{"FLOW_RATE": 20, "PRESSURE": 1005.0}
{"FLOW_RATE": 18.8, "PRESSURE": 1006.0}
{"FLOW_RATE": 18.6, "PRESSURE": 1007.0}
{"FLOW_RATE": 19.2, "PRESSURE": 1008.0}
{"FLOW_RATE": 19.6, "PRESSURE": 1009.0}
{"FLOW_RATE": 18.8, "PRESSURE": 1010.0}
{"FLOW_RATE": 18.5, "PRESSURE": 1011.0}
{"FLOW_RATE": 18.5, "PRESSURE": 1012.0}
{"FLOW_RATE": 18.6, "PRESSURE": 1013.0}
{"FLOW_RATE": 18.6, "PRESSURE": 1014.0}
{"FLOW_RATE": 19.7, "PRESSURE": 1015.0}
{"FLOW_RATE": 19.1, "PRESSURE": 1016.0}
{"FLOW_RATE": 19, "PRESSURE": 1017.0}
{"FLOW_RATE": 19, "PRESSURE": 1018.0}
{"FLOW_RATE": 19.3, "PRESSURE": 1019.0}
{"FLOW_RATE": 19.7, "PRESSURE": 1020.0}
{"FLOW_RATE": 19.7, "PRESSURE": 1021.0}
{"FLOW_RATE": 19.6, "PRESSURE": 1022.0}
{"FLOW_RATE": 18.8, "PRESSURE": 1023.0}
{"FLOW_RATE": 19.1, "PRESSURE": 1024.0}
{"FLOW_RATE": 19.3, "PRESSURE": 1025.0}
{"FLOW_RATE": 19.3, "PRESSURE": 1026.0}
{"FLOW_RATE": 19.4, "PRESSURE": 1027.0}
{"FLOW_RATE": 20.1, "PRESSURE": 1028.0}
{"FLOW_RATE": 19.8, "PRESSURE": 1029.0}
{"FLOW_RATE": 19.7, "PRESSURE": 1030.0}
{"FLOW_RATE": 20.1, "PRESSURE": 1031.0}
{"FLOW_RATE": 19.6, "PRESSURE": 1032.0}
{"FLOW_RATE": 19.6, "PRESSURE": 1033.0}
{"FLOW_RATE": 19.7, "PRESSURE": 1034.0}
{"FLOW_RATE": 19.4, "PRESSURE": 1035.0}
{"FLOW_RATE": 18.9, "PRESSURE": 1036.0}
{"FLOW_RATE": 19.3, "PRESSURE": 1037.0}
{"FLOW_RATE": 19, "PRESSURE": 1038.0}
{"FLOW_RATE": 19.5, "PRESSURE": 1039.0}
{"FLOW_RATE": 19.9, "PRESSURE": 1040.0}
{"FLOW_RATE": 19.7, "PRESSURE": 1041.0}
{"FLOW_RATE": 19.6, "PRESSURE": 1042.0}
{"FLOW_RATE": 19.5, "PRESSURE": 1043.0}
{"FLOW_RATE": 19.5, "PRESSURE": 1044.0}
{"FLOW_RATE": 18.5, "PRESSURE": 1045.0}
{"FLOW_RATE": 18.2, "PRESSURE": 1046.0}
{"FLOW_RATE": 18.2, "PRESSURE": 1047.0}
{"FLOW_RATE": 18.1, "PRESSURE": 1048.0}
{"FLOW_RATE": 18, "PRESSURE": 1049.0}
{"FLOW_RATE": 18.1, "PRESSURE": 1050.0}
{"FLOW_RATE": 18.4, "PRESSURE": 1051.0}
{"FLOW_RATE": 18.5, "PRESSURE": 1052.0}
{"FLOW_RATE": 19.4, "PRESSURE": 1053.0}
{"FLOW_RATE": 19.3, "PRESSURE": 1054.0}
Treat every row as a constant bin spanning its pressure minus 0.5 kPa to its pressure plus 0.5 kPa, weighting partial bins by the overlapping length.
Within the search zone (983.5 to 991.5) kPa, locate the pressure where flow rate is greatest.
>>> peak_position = 988.0 kPa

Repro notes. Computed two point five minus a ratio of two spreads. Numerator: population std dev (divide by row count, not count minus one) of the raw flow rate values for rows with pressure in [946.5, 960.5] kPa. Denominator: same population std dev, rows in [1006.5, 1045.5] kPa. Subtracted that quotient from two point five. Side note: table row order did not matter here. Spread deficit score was 1.00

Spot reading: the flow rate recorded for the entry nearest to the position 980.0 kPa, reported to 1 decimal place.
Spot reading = 20.0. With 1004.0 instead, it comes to 19.5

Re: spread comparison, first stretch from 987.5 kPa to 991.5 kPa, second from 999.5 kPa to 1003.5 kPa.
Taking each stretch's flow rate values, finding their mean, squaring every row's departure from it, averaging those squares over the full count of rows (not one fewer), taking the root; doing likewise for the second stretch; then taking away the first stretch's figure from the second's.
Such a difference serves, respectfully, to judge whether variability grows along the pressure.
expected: 0.146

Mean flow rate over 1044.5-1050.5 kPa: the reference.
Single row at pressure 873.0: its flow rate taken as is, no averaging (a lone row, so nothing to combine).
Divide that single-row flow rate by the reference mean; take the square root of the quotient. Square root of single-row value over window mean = 1.09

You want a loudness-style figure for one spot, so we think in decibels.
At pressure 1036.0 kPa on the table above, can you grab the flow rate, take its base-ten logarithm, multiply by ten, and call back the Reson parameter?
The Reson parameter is 12.8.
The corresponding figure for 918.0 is 12.9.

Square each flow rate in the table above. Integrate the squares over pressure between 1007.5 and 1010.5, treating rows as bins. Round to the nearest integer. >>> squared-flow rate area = 1106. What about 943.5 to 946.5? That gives 1049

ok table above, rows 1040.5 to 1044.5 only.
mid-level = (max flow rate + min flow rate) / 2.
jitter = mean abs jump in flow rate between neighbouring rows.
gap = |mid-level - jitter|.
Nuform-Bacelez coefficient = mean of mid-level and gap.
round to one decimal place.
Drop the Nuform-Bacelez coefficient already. 19.6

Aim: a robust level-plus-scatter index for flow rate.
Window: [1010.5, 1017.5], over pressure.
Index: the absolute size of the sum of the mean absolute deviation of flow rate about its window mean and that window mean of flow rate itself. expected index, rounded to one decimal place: 19.2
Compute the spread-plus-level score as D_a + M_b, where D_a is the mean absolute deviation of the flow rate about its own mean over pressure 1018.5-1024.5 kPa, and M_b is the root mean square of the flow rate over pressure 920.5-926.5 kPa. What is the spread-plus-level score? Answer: 19.6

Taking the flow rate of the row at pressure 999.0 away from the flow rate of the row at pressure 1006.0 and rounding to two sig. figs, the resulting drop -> -1.6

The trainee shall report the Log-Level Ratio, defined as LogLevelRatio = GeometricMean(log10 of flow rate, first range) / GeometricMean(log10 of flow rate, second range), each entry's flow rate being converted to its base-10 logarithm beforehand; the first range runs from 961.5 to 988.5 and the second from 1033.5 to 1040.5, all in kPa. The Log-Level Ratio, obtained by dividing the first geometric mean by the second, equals 1.02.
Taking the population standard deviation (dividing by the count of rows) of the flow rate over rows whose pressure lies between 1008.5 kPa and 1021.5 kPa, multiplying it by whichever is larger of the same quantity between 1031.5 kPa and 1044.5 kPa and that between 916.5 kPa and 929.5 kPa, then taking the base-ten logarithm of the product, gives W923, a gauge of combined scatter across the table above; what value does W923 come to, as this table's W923 -0.92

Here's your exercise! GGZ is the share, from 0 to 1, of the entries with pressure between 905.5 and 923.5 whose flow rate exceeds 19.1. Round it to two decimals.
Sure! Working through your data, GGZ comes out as 0.83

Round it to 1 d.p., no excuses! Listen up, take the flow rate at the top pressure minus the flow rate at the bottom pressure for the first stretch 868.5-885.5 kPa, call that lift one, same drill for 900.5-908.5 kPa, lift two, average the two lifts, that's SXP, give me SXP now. -1.1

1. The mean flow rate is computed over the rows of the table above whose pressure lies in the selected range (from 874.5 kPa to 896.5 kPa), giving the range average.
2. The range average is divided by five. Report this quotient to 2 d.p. 4.05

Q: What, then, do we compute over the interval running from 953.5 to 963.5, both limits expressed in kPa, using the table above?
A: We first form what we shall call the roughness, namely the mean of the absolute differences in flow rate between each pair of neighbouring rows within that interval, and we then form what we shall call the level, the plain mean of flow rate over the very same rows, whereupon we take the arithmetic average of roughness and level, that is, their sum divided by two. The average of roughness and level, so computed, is 9.2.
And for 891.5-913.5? 9.8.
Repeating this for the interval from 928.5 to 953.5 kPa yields 9.4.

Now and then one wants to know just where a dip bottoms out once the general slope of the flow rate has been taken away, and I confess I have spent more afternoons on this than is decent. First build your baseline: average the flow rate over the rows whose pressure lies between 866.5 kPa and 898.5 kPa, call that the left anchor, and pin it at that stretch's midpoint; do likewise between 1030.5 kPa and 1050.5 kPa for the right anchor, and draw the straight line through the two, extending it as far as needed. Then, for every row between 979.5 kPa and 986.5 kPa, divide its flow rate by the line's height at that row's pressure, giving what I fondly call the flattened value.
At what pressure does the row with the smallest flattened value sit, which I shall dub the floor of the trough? 986.0 kPa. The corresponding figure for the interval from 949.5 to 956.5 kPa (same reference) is 953.0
